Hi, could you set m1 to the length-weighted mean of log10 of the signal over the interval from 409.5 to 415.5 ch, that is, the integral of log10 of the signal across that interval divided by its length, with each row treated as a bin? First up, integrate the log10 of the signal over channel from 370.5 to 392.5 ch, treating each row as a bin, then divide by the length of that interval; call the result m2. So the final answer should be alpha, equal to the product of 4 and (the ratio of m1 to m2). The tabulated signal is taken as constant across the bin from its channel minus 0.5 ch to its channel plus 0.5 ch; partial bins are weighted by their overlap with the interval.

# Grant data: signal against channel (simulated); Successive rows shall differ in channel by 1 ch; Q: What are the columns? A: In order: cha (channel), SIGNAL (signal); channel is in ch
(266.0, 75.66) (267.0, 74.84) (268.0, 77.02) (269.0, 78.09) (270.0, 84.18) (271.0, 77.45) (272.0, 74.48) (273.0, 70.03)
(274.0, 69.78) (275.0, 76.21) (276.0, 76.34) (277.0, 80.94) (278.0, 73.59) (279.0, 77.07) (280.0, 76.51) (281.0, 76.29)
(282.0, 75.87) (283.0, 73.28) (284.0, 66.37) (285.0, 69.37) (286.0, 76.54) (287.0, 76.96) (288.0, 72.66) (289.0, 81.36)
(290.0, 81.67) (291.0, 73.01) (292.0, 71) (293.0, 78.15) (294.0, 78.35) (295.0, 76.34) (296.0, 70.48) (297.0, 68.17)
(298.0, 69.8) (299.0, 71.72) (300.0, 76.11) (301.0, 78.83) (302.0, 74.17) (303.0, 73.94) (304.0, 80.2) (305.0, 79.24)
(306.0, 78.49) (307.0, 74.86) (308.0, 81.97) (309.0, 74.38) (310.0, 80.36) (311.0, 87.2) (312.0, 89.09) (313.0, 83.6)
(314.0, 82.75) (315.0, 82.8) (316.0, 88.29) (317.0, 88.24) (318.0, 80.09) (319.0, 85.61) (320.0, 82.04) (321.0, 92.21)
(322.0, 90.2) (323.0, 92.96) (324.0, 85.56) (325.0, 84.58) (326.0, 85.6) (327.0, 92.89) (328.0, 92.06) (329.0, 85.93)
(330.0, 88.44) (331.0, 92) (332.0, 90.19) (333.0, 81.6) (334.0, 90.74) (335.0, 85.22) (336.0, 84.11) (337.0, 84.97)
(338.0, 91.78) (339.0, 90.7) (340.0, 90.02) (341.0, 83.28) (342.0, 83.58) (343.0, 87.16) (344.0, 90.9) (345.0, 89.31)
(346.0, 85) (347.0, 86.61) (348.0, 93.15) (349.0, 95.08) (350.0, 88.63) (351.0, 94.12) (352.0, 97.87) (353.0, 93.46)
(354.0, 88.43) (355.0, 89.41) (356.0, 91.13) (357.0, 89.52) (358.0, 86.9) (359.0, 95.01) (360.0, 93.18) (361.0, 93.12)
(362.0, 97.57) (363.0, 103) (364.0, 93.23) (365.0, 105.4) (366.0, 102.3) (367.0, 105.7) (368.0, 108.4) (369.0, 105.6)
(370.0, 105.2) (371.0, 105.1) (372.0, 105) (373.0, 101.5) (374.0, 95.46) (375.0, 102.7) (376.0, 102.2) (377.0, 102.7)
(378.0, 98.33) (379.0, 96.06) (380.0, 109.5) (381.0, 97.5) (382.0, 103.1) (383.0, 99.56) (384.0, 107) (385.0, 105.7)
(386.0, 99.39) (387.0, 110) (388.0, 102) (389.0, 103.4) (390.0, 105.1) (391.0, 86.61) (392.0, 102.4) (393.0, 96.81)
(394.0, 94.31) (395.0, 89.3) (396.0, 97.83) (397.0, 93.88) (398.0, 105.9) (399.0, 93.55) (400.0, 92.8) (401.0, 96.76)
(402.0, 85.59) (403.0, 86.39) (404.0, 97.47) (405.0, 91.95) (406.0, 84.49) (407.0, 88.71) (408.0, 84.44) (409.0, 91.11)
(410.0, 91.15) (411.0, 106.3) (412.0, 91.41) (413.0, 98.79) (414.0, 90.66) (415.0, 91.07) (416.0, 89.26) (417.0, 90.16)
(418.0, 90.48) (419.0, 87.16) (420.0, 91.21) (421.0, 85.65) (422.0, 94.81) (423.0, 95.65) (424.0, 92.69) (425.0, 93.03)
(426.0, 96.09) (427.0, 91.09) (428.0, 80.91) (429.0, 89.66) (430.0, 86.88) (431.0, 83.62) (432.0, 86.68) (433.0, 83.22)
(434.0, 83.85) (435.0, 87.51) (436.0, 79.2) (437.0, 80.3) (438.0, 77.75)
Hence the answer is 3.94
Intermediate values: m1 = 1.98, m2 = 2.01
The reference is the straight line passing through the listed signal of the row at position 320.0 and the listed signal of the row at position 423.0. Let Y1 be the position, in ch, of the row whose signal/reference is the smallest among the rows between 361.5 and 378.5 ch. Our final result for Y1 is 364.0 ch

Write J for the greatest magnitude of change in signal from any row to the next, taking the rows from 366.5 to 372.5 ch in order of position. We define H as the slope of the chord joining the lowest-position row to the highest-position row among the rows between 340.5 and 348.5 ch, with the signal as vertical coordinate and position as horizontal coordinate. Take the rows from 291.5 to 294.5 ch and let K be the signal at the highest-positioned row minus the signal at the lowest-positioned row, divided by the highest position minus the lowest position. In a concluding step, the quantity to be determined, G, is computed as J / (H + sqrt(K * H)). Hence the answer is 0.8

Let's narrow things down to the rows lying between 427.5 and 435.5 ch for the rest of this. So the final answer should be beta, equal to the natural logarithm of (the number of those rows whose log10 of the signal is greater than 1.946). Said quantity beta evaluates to 0.00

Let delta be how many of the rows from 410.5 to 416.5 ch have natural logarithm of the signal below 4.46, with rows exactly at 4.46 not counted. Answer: 0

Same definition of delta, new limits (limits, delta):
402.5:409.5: 3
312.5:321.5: 6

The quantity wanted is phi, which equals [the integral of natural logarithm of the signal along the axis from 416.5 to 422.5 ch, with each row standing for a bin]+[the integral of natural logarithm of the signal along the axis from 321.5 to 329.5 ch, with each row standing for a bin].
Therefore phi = 63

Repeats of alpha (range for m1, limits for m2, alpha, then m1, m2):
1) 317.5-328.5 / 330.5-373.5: 3.95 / 1.94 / 1.97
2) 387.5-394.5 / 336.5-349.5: 4.10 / 1.99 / 1.95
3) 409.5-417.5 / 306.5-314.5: 4.12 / 1.97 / 1.91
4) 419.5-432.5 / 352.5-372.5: 3.93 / 1.95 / 1.99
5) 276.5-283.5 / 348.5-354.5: 3.83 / 1.88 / 1.97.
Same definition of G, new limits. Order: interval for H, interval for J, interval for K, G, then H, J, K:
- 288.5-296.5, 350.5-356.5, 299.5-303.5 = -10.2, -1.6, 5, -0.7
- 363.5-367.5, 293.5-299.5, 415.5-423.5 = 1.0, 4.2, 6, 0.9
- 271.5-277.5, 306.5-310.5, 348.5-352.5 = 3.2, 1.3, 8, 0.9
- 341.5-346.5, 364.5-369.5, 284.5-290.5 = 2.6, 0.4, 3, 2.5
